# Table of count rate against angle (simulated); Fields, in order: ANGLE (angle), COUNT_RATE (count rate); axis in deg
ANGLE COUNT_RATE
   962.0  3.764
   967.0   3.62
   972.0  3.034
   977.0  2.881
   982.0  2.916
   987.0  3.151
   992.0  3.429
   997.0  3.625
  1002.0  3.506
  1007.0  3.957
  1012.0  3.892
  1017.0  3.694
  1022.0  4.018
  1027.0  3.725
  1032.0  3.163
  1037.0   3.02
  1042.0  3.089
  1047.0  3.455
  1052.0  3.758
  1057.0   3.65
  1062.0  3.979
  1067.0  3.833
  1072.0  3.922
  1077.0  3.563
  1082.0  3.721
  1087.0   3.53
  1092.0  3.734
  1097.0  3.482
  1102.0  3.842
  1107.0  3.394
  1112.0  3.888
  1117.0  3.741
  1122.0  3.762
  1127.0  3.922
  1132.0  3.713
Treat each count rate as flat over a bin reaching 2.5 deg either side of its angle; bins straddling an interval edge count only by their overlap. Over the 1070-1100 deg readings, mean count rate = 3.66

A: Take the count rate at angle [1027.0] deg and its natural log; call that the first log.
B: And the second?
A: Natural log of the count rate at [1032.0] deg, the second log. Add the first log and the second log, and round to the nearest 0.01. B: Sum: 2.47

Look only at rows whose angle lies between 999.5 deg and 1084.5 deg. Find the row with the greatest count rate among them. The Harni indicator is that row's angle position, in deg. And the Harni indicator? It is 1022.0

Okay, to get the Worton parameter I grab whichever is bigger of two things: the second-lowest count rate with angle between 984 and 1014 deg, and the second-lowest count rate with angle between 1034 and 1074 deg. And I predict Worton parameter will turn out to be 3.43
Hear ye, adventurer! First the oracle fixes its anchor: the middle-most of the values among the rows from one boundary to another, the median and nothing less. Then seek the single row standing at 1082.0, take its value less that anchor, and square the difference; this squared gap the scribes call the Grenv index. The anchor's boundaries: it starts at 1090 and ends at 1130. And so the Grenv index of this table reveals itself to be 0.001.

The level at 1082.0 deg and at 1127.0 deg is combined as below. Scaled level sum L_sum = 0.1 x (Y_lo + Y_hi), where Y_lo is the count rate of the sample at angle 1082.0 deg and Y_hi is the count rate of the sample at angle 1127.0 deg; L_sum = 0.764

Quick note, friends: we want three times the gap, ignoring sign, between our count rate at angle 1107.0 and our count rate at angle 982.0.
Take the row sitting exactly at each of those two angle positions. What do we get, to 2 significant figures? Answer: 1.4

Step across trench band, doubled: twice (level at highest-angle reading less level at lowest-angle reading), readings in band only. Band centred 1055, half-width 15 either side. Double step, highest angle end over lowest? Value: 1.5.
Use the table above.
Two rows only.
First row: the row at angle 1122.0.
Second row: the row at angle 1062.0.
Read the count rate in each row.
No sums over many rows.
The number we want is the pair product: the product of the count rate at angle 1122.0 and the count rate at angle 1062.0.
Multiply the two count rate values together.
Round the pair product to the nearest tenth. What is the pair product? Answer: 15.0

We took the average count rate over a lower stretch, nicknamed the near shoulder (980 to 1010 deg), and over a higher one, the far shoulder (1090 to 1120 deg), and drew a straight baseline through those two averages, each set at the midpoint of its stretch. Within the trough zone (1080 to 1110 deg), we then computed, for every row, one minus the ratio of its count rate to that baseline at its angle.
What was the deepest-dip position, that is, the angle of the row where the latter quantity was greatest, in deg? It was 1107.0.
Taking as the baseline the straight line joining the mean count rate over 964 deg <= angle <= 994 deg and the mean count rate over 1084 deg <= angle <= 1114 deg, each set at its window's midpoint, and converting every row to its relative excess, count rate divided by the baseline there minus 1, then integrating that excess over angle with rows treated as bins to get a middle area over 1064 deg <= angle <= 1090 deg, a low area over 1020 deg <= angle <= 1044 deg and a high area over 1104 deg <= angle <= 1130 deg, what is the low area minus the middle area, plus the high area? -1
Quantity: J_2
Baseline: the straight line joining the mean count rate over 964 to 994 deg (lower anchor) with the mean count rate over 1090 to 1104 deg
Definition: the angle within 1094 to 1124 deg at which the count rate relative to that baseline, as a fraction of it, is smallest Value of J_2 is 1107.0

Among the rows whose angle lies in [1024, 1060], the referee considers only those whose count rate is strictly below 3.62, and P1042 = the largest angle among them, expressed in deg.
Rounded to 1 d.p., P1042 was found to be 1047.0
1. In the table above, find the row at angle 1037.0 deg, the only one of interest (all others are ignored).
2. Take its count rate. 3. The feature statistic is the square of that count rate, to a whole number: 9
